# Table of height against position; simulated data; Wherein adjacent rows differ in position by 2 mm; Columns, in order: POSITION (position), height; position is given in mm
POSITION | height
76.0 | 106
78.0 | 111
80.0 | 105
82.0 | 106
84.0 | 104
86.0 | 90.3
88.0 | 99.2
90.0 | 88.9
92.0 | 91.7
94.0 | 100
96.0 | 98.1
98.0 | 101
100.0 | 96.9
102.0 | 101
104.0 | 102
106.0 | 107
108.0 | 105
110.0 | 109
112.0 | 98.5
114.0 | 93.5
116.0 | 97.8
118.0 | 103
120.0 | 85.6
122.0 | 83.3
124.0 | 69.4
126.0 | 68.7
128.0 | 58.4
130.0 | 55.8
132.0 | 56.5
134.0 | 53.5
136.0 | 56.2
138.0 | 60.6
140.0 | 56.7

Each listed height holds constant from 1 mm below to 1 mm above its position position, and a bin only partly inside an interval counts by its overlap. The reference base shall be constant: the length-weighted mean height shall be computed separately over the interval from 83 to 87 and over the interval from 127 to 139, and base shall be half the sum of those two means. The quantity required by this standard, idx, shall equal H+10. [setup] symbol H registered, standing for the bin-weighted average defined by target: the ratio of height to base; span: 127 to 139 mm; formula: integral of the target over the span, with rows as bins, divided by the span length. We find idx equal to 10.7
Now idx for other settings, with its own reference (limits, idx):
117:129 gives 11.0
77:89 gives 11.3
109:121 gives 11.3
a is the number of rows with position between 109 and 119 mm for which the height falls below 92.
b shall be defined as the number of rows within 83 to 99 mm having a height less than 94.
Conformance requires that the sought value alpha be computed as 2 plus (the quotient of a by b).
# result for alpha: 2.00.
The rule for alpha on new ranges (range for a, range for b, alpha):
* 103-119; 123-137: 2.00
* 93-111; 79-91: 2.00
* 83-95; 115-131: 2.50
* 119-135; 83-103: 4.67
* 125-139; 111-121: 5.50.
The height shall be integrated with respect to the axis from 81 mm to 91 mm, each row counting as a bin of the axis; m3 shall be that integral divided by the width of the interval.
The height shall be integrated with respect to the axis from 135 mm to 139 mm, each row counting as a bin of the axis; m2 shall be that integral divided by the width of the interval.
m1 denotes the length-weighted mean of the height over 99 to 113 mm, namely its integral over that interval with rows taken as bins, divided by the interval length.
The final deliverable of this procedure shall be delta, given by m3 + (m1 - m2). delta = 142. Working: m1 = 103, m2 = 58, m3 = 98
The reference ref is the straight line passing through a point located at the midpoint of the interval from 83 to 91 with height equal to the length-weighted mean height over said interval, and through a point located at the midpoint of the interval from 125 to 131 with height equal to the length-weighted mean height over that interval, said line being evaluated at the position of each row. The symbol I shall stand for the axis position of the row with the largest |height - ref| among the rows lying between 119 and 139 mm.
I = 120.0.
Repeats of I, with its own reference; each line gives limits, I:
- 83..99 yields 98.0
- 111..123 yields 118.0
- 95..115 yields 110.0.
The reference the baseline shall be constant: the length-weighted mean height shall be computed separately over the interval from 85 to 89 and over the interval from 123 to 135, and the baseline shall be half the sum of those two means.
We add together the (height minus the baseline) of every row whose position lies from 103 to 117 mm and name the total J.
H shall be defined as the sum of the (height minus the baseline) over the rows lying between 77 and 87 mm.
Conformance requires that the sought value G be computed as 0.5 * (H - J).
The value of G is -21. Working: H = 128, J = 170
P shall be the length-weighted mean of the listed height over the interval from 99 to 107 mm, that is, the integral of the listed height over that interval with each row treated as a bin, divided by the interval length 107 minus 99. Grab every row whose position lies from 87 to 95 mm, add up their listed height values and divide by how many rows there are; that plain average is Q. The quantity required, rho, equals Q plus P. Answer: 197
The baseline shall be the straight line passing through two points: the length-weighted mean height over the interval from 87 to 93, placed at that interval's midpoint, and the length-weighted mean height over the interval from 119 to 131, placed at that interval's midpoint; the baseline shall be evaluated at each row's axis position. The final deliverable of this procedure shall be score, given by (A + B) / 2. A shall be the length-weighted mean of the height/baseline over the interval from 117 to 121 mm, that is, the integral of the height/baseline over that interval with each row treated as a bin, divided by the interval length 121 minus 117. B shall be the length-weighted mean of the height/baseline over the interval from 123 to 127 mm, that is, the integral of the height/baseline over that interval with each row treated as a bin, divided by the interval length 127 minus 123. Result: 1.13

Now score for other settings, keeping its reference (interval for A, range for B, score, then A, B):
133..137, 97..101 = 1.00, 0.86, 1.13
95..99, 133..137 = 0.99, 1.12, 0.86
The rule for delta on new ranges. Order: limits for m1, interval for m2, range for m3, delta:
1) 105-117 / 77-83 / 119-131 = 65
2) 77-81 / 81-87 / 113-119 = 106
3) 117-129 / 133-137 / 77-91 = 124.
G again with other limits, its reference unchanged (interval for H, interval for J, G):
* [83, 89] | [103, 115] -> -44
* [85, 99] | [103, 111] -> 7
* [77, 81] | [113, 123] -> -7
